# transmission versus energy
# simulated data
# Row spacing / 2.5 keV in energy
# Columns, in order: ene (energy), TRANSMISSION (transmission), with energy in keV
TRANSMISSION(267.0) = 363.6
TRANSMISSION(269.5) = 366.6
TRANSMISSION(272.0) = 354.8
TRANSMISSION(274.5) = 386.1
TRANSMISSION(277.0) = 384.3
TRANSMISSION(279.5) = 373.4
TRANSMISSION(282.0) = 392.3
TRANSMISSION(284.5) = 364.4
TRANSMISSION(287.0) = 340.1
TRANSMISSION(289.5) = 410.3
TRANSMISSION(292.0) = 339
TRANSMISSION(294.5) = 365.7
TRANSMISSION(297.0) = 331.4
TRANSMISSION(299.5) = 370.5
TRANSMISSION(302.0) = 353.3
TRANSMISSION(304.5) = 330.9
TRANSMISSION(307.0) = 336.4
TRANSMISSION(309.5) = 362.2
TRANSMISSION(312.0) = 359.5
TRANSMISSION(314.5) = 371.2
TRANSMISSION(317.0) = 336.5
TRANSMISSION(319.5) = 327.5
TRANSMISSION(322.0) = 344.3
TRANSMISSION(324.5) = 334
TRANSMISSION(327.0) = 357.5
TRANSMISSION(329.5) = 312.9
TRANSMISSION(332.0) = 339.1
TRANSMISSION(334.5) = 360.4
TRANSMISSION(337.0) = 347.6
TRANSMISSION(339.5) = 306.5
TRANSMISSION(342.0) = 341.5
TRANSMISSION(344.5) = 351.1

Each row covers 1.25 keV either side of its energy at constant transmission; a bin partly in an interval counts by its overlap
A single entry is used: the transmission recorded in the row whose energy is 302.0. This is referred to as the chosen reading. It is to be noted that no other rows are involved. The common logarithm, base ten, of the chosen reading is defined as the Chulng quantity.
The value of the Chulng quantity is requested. 2.55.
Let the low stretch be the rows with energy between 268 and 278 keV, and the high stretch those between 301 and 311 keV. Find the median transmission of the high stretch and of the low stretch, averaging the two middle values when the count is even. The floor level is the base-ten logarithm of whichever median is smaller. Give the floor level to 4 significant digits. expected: 2.538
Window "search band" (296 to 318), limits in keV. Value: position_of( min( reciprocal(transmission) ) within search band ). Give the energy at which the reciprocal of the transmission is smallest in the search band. 314.5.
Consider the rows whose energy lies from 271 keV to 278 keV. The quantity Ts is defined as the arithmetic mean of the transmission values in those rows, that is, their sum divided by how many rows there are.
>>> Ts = 375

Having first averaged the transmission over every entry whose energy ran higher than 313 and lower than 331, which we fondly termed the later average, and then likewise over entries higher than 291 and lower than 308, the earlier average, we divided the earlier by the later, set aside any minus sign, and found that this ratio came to 1.02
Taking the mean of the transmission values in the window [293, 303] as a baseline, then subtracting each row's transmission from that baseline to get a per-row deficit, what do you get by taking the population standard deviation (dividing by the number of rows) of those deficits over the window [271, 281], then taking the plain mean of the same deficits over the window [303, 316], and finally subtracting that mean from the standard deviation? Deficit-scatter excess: 9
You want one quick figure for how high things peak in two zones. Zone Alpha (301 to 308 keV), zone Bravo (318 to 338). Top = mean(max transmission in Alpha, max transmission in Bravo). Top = 357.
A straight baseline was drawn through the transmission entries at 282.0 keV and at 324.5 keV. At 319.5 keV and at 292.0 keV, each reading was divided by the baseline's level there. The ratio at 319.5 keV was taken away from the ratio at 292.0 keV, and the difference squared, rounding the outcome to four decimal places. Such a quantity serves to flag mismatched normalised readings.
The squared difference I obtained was 0.0043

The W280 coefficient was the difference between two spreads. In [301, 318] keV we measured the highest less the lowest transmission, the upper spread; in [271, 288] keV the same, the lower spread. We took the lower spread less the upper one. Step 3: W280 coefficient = 12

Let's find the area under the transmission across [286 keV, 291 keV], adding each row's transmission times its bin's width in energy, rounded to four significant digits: 1876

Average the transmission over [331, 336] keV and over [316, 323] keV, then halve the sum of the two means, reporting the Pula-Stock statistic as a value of 343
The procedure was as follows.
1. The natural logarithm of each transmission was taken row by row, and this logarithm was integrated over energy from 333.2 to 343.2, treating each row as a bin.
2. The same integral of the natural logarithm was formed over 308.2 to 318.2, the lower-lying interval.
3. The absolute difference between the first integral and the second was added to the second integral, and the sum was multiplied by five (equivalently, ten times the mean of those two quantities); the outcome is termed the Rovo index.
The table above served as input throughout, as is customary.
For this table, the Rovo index 297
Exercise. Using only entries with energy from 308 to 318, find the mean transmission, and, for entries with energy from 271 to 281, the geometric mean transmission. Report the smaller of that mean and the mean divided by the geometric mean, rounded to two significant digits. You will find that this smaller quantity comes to 0.95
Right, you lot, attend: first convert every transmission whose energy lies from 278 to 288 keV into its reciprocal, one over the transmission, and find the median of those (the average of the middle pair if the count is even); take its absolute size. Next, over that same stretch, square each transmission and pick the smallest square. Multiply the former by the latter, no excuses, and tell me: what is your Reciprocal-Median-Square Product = 314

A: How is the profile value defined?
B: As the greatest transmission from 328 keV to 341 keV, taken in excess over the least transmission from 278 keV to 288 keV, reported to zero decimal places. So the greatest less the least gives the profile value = 20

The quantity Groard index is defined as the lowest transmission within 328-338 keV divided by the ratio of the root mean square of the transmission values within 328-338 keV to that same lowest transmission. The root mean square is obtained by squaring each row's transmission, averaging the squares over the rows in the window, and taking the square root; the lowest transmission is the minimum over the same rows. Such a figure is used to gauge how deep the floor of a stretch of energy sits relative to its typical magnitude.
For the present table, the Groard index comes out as 288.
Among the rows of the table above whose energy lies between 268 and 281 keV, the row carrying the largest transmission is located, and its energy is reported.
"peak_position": 274.5 keV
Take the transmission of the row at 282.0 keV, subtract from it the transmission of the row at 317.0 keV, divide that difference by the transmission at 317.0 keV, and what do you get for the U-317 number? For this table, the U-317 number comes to 0.17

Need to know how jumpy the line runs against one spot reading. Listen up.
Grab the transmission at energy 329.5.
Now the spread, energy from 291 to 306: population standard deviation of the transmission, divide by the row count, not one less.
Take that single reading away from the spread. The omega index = -297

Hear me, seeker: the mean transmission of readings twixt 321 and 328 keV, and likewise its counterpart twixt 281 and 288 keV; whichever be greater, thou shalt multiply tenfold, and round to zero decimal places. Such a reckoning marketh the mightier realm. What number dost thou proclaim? 3656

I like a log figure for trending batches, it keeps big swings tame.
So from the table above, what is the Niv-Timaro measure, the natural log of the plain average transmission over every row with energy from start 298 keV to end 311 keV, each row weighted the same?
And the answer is 5.86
